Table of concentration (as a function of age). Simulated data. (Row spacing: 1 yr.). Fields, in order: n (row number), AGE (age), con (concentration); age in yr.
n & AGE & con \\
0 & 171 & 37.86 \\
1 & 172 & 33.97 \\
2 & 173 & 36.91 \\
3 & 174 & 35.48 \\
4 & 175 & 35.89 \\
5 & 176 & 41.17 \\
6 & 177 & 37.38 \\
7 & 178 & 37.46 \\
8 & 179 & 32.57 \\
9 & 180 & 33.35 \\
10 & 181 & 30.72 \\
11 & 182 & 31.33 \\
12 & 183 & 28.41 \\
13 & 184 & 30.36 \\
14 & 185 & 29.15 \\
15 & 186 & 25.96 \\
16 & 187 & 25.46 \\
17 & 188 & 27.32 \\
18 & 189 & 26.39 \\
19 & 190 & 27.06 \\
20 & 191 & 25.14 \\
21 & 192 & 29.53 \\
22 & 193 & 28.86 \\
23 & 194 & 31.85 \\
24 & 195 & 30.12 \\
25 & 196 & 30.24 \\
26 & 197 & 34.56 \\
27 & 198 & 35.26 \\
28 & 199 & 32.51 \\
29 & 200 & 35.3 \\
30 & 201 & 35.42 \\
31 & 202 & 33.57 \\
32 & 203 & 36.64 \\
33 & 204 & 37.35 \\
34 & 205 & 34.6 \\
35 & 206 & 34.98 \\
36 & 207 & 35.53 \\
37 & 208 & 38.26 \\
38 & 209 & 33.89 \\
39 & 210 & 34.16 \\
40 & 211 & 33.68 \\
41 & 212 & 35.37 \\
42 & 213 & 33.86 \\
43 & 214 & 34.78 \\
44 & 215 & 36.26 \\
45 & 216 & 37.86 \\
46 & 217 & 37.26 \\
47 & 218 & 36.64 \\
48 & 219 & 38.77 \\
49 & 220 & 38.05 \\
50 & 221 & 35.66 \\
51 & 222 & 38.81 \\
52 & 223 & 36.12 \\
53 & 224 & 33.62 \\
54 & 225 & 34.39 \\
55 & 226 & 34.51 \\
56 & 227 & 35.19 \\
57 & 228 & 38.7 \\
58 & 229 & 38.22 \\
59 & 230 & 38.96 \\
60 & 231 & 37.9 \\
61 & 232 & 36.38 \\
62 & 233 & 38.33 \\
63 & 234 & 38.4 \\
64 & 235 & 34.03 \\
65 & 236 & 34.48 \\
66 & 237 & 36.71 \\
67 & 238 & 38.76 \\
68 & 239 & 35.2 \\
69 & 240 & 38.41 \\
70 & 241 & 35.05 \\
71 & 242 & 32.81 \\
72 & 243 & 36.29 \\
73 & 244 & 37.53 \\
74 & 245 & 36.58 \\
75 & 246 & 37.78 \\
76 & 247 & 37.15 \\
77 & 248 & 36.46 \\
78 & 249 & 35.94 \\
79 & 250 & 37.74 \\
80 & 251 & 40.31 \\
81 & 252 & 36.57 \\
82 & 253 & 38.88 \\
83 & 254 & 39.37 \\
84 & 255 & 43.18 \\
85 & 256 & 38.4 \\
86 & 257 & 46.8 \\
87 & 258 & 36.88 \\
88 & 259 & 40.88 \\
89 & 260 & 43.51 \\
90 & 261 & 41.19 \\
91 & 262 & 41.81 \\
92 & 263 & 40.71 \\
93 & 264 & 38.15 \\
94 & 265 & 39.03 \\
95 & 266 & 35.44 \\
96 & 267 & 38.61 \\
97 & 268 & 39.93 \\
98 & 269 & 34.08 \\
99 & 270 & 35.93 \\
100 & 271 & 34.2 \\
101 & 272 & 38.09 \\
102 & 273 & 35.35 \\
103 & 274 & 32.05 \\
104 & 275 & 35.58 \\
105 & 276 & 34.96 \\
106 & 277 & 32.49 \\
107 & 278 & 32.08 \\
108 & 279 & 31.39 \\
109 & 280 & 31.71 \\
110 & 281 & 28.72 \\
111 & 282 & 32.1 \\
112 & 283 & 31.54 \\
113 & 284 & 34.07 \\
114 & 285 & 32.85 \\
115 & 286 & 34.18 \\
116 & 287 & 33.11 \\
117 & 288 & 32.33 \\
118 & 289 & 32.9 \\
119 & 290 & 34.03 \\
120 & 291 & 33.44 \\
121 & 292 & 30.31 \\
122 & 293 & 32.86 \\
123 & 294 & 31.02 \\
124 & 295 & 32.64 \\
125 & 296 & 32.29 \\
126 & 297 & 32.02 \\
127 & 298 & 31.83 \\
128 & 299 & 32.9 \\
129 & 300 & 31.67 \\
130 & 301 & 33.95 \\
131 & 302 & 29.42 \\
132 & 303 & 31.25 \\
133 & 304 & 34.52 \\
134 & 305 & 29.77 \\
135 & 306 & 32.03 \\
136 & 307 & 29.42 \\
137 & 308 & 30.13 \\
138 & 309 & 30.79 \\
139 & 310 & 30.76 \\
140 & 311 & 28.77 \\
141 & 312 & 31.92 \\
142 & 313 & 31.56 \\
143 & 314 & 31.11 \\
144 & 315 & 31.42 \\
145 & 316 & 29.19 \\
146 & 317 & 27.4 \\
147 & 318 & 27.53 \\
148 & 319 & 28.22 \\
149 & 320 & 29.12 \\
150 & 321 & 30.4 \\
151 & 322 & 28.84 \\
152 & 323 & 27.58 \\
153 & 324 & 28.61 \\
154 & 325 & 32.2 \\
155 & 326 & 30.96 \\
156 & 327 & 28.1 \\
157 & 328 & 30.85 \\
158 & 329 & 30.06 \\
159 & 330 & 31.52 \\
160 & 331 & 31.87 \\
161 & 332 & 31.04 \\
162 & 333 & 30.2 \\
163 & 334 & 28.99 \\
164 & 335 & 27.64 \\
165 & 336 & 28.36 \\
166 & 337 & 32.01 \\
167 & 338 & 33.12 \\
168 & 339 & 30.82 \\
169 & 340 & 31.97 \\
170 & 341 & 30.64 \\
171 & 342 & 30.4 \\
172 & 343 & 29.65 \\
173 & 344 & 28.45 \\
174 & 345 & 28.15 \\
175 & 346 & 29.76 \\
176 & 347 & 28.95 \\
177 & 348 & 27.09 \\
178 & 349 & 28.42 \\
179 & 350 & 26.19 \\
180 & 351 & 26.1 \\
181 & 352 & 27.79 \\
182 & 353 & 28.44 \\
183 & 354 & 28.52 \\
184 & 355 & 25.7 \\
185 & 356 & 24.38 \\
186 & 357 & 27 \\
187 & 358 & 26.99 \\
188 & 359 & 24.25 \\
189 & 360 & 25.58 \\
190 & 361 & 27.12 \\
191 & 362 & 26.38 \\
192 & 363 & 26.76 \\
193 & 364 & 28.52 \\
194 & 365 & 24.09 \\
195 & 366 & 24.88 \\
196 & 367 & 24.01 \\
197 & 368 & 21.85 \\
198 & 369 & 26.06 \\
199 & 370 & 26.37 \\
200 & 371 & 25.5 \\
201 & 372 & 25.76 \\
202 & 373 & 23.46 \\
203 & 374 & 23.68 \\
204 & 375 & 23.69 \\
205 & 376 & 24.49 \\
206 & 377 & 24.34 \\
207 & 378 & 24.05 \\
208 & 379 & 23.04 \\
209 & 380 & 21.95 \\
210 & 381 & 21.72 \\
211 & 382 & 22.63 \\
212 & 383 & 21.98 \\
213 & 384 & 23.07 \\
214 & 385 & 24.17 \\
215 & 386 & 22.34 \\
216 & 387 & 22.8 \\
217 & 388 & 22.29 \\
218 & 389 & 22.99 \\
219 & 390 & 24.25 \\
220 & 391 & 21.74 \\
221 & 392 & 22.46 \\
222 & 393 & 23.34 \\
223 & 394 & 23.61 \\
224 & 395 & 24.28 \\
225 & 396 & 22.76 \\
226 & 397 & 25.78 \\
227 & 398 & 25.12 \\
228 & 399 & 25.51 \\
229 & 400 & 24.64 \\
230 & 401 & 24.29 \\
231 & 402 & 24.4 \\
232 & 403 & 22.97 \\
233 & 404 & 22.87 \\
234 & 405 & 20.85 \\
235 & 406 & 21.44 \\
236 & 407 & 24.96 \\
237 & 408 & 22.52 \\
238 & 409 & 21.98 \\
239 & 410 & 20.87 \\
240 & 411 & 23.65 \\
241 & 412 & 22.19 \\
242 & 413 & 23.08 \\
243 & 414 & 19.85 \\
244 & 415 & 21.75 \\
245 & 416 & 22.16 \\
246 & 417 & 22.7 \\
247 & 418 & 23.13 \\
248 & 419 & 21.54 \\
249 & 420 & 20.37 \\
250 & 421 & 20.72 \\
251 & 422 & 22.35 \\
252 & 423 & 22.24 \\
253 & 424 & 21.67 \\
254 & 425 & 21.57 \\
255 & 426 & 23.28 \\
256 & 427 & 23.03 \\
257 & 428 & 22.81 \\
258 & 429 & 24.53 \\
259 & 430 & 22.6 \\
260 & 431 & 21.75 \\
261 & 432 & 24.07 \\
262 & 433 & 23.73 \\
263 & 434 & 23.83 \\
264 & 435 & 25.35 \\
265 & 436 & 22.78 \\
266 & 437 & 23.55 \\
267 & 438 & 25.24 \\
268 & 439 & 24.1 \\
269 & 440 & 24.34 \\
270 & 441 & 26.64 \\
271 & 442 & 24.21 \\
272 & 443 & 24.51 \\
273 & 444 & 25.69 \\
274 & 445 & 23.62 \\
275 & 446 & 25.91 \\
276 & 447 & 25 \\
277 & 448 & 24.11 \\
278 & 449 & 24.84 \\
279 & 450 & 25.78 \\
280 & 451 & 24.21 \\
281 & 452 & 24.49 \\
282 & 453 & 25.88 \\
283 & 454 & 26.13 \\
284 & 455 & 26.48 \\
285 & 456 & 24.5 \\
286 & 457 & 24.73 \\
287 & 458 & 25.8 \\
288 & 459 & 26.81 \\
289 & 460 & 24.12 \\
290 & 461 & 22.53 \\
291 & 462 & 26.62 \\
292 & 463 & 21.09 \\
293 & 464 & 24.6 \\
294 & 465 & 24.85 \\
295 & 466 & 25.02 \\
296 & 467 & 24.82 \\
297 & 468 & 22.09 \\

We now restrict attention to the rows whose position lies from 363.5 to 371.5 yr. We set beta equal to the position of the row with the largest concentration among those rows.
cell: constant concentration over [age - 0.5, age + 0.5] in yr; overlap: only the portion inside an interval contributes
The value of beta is 364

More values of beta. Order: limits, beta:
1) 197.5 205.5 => 204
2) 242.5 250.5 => 246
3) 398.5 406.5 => 399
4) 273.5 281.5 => 275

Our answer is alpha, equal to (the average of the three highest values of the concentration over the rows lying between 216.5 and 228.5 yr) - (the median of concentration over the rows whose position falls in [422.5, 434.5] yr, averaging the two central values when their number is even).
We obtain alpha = 16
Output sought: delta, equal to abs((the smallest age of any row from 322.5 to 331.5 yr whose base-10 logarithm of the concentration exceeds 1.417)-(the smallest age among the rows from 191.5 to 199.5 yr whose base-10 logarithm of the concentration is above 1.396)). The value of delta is 131 yr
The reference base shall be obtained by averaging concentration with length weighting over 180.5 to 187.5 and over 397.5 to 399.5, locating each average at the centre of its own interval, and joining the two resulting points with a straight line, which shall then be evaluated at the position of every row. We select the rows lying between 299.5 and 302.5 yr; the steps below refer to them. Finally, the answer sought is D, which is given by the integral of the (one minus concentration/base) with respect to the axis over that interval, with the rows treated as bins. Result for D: -0.53 yr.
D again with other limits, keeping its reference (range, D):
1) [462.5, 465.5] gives 0.09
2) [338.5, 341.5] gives -0.56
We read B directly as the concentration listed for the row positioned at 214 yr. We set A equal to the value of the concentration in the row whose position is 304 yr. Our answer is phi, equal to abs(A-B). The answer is 0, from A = 34.52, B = 34.78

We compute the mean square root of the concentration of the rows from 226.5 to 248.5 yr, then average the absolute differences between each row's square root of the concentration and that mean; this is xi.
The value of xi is 0.116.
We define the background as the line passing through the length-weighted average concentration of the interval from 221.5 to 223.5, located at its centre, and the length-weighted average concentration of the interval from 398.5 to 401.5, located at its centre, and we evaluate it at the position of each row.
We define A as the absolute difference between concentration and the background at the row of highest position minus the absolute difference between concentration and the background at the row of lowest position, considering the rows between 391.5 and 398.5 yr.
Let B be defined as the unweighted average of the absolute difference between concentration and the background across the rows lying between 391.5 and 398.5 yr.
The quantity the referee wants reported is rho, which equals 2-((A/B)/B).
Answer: 3.2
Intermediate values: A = -2.8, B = 1.5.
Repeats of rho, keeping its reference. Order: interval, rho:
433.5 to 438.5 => 1.5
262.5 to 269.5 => 2.5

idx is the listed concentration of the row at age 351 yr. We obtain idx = 26.1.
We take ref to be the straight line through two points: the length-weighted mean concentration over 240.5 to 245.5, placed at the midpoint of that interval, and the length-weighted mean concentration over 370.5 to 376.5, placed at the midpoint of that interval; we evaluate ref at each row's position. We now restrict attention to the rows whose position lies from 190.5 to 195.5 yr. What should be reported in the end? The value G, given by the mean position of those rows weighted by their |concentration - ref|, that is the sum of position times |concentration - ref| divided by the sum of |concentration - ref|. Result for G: 192.8 yr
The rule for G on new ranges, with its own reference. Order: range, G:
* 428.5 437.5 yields 433.2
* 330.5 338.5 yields 334.8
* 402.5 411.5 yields 407.3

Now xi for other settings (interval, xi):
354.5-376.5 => 0.129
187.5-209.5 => 0.289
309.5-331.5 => 0.131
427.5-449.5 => 0.089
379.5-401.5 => 0.108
